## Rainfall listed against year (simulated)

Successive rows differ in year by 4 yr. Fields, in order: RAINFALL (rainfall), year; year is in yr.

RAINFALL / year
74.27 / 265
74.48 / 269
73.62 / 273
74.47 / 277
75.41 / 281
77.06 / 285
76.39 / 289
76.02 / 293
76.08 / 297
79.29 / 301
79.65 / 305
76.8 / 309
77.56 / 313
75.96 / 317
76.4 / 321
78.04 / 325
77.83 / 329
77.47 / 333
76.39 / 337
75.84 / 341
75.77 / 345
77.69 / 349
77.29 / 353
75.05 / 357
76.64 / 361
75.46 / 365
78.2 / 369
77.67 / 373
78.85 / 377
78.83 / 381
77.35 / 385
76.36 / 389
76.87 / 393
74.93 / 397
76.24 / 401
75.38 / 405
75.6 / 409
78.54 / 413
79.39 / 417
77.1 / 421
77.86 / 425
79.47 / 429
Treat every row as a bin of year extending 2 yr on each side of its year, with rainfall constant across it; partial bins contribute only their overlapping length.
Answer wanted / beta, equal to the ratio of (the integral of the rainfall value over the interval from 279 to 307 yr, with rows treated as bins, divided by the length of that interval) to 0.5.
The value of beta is 154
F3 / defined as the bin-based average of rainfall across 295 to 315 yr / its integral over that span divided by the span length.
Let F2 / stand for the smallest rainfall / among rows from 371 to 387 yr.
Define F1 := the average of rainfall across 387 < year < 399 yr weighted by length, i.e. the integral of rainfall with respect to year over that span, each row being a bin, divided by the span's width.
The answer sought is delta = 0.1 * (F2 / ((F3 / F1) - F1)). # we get -0.103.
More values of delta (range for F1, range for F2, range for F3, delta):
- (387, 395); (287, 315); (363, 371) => -0.101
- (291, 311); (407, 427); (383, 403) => -0.099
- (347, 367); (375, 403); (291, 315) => -0.099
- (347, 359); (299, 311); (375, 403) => -0.101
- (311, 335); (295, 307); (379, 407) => -0.100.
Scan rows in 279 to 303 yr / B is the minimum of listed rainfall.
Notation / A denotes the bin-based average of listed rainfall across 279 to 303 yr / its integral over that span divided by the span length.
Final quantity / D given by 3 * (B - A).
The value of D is -3.9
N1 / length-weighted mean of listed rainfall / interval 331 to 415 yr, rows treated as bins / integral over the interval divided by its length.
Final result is 76.8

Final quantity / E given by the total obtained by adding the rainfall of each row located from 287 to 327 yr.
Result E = 772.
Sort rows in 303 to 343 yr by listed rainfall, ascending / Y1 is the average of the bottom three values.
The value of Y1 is 76.1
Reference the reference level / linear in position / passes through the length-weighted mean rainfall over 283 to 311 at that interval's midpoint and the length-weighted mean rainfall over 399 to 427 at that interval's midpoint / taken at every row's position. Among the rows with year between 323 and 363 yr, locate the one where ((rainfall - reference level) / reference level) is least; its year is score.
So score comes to 357 yr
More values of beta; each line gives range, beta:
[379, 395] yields 155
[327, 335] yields 155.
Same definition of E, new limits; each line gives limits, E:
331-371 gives 766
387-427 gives 768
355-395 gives 771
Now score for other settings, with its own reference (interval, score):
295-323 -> 317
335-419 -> 397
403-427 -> 405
